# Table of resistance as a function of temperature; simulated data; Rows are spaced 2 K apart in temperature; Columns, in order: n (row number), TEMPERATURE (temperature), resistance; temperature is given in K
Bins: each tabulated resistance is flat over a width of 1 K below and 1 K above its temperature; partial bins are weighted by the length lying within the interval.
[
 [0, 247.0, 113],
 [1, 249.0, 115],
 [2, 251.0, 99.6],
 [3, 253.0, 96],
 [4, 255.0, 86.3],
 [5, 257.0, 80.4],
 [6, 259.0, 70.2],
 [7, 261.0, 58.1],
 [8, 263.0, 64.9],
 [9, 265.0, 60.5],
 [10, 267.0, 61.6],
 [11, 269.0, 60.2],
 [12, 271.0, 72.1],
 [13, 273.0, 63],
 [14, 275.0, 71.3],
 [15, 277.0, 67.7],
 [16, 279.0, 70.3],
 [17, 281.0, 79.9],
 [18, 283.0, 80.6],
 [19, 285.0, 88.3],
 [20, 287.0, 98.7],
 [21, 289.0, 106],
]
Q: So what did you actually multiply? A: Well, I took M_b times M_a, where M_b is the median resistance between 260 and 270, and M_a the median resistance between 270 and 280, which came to 4253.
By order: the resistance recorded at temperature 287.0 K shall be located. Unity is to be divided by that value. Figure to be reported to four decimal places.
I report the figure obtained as 0.0101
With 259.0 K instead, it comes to 0.0142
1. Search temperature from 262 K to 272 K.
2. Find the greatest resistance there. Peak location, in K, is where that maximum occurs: 271.0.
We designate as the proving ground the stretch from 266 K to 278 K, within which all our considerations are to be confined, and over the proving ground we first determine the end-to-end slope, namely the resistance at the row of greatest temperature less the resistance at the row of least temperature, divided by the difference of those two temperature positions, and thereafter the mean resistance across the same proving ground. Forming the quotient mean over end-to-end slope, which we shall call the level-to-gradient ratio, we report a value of 108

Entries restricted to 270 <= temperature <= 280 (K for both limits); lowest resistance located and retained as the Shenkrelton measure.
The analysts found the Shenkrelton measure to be 63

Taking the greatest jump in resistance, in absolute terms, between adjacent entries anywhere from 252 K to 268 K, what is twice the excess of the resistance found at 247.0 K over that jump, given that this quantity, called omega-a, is 202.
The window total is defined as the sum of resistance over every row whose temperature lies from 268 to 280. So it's 405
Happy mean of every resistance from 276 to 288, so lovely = 81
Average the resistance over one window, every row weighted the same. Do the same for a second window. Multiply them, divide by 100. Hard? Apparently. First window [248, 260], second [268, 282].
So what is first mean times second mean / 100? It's 63.2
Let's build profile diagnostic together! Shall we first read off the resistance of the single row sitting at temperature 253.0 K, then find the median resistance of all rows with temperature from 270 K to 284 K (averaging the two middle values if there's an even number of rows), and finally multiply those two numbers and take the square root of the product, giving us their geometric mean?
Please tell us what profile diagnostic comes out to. 83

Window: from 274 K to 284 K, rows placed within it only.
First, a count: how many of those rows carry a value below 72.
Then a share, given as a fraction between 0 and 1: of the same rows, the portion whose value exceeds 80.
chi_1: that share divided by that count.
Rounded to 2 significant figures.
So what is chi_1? 0.067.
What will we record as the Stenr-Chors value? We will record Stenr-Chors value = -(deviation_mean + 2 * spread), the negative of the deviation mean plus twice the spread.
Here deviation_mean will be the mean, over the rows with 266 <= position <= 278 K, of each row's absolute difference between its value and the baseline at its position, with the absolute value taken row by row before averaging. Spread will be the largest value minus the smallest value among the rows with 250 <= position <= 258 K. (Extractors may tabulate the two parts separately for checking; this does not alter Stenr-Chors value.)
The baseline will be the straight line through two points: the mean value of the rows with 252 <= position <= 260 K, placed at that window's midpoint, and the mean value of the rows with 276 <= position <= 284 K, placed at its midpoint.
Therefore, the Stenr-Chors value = -50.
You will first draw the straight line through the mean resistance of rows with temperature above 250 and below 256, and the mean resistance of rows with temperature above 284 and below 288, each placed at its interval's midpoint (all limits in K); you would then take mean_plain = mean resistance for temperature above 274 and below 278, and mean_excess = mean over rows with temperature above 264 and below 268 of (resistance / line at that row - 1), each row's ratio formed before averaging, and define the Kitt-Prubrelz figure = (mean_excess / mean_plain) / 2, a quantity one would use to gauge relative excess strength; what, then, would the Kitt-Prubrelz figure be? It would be -0.0025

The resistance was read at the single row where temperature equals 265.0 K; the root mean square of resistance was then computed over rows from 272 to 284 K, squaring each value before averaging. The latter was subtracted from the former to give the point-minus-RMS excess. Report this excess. -12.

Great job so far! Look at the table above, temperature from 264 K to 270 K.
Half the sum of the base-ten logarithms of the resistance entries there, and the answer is 2.7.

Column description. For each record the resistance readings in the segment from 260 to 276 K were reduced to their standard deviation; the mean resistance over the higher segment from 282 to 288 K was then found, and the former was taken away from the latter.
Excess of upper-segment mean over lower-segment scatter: 84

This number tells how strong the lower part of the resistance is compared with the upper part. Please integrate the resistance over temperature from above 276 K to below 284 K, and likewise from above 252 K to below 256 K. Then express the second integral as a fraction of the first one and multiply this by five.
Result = 3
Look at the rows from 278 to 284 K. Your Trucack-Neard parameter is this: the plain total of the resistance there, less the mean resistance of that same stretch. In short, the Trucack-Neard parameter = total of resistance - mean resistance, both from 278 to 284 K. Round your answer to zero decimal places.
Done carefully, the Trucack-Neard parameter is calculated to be 154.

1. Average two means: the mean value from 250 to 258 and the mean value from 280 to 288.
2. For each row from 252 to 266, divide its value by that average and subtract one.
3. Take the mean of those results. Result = -0.17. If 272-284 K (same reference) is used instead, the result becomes -0.19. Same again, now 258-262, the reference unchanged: -0.28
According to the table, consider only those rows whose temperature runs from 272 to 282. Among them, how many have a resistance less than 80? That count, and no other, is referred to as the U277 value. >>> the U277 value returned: 5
